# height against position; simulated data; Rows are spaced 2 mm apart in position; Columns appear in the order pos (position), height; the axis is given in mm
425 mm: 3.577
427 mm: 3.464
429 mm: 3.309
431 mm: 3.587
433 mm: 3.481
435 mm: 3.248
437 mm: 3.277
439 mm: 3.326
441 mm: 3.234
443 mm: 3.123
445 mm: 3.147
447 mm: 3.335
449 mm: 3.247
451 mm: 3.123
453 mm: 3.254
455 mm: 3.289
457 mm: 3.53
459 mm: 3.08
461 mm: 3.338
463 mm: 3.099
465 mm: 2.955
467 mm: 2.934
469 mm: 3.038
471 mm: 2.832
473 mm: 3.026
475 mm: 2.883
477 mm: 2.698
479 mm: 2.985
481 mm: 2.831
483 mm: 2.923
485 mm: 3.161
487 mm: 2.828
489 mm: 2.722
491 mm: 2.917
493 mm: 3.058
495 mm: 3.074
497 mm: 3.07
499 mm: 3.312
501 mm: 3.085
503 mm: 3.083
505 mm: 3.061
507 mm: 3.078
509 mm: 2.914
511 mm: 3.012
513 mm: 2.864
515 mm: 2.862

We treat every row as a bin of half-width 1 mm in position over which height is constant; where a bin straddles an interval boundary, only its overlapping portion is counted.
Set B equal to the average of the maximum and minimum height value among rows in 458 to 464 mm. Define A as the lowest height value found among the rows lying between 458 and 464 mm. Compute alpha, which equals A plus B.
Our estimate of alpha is 6.3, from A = 3.08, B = 3.2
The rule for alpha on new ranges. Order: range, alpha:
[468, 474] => 5.8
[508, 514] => 5.8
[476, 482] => 5.5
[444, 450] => 6.4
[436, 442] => 6.5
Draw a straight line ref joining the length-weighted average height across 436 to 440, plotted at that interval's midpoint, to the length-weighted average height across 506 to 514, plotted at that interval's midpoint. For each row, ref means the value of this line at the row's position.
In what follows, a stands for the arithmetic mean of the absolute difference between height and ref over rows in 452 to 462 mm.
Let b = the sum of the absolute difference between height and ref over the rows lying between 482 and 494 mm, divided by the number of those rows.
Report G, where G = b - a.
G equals 0.03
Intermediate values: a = 0.13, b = 0.16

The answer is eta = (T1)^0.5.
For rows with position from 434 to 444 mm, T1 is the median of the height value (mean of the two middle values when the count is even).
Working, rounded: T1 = 3.2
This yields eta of 1.80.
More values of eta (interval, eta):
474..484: 1.70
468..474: 1.74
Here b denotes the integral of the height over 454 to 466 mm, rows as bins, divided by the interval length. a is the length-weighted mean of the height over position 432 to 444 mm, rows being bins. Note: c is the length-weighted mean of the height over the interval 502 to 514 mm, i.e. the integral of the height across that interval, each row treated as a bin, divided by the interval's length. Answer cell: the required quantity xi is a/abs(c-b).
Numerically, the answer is 15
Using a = 3.28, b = 3.22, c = 3.00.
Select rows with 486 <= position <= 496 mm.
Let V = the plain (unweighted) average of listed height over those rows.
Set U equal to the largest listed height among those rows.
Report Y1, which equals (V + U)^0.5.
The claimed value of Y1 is 2.45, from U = 3.074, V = 2.92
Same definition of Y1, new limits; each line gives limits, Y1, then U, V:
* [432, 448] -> 2.60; 3.481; 3.27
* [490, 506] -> 2.53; 3.312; 3.08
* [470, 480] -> 2.43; 3.026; 2.88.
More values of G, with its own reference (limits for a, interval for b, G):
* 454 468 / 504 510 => -0.09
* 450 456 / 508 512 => -0.02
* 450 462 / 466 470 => 0.04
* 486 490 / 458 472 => -0.12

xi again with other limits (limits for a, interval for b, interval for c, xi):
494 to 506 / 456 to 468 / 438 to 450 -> 39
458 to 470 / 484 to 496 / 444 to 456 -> 11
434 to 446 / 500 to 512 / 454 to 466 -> 18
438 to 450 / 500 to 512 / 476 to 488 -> 24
